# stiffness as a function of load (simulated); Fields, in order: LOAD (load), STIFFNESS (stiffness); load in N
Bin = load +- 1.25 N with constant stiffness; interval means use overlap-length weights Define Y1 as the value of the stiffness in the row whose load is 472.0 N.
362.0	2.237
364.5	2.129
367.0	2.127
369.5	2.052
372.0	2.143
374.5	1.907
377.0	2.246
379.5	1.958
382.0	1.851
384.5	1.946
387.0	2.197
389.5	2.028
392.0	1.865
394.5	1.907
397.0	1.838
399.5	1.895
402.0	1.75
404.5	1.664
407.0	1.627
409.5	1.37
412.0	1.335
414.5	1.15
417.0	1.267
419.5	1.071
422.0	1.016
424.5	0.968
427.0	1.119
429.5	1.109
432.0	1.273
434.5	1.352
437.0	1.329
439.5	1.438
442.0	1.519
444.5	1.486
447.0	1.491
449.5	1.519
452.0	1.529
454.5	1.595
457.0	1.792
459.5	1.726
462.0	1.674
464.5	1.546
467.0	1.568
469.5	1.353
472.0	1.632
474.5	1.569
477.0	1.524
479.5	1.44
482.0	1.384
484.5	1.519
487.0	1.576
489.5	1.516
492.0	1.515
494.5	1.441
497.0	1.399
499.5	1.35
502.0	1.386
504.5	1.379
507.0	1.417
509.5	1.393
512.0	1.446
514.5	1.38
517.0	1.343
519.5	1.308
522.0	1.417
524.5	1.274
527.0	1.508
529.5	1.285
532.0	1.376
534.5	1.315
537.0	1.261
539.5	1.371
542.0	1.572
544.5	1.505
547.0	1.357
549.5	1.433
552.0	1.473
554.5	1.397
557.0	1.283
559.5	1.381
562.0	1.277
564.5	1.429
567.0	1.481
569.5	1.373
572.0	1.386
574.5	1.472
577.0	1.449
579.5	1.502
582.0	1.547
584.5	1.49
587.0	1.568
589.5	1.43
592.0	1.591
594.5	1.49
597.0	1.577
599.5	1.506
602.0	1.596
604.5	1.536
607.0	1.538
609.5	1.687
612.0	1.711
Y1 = 1.632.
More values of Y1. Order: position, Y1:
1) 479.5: 1.44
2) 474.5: 1.569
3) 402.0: 1.75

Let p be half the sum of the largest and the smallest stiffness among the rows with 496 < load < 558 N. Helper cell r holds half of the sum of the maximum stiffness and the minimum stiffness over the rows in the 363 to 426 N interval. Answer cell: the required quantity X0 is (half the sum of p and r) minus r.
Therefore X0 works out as -0.10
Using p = 1.42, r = 1.61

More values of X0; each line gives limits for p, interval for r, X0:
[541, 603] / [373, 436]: -0.09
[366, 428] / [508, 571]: 0.10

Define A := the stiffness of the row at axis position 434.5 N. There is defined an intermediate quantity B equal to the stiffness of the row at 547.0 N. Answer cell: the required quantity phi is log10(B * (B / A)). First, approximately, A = 1.352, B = 1.357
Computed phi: 0.13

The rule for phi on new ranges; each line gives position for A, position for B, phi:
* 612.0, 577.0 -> 0.09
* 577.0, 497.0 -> 0.13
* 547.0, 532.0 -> 0.14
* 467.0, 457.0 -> 0.31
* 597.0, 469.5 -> 0.06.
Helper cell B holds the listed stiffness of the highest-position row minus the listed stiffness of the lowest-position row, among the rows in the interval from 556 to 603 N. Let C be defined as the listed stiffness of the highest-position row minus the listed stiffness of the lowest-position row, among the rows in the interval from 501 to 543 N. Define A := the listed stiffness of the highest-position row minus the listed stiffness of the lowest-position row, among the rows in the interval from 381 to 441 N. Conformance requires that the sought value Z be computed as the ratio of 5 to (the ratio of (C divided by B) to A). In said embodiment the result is -3.5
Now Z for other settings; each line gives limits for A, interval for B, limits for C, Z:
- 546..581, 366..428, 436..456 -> -2.7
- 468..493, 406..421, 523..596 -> -2.1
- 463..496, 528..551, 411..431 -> 0.3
